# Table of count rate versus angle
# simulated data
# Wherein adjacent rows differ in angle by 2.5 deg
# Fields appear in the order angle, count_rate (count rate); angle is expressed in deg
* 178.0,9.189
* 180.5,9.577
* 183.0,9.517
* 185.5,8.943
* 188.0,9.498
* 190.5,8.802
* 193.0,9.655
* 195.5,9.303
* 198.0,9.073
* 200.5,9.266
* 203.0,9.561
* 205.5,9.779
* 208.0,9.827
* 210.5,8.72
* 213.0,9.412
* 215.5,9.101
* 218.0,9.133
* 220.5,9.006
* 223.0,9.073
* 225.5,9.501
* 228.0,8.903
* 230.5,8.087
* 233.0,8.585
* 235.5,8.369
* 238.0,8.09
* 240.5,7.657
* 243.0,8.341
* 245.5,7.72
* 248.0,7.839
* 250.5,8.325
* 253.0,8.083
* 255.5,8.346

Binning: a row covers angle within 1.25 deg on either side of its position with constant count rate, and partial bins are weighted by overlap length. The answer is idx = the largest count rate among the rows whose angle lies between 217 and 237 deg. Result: 9.501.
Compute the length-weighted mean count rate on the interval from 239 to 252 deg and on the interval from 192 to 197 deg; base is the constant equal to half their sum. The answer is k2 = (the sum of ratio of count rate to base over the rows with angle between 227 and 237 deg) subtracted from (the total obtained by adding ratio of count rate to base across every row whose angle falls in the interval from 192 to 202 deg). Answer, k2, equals 0.4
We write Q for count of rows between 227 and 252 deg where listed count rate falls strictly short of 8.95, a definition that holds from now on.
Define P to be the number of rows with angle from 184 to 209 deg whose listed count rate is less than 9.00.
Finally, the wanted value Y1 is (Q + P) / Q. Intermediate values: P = 2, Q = 10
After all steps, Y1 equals 1.2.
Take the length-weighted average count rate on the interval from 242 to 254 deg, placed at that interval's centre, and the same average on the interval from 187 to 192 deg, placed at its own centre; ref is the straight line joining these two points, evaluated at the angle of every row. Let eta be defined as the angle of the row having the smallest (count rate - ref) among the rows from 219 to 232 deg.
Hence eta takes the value 230.5 deg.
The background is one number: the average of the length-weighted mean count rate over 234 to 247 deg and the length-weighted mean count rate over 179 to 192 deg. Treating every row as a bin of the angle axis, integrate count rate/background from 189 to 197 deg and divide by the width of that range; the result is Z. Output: 1.07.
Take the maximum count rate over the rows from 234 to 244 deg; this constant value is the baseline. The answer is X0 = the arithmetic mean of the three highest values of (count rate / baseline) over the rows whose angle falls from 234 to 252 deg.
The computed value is 1.00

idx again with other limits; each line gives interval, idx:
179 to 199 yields 9.655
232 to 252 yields 8.585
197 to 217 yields 9.827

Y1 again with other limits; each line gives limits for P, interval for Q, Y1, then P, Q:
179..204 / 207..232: 1.7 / 2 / 3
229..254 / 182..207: 6.0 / 10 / 2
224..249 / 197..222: 10.0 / 9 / 1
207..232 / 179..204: 2.5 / 3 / 2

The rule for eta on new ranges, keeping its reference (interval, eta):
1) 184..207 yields 190.5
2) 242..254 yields 245.5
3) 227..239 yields 230.5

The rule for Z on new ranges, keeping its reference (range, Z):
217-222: 1.05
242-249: 0.92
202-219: 1.08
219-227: 1.06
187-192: 1.06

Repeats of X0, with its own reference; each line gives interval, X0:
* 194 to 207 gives 1.14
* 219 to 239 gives 1.10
